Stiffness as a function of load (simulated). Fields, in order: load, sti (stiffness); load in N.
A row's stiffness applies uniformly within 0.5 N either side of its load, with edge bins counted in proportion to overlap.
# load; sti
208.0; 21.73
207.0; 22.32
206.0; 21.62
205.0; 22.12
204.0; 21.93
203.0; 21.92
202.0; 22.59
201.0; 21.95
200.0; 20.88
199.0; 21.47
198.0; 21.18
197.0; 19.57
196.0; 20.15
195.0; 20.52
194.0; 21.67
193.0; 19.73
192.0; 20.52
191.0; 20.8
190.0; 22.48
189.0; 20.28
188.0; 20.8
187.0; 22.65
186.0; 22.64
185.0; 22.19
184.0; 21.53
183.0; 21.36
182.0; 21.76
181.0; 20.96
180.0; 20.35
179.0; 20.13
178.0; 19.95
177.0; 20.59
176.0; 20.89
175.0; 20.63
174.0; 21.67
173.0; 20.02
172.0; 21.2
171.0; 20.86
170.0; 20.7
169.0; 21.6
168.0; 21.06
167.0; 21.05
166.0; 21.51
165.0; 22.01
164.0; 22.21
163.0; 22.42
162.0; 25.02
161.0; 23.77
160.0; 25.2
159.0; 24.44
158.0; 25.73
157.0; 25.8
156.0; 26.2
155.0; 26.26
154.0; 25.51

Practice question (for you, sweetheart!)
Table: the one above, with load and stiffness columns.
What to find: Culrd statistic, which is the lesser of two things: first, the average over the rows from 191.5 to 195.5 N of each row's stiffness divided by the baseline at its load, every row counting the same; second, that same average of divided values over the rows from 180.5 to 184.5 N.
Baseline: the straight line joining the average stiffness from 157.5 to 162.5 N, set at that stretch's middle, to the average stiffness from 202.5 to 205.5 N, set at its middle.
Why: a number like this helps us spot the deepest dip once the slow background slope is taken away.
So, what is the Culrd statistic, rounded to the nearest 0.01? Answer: 0.91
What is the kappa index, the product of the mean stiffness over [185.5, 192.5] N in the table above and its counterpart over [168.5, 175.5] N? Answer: 450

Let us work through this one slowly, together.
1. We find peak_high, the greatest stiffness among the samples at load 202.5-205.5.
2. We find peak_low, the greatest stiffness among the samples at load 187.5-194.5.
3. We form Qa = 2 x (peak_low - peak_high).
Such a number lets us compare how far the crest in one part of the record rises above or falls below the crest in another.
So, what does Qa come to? 1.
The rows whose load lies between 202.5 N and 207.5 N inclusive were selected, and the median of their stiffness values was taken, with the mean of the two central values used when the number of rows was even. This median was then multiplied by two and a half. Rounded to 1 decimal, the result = 54.8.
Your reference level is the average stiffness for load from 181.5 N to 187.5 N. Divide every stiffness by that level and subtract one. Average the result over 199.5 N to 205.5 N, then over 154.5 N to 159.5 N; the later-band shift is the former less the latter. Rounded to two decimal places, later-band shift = -0.17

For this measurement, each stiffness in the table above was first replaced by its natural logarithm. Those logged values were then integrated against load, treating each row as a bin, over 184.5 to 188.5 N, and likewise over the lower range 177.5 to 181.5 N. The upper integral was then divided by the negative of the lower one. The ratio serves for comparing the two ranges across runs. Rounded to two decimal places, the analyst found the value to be -1.03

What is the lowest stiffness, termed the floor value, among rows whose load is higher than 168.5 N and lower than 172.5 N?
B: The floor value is 20.7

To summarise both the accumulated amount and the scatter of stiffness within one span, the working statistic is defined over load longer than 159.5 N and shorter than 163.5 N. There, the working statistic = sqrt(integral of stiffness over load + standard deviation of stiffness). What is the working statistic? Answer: 9.88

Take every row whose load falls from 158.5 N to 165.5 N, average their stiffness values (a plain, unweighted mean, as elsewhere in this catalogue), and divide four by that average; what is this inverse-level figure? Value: 0.170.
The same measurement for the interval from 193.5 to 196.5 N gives 0.192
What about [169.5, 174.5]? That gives 0.191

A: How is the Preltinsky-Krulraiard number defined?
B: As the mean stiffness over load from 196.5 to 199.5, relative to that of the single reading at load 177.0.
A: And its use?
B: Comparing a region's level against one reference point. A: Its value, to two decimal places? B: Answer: 1.01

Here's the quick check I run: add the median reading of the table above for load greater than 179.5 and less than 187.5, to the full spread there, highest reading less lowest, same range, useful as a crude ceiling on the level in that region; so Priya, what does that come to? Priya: 23.9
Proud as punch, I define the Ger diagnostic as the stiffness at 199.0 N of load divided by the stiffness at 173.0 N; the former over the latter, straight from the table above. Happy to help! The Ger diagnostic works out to 1.07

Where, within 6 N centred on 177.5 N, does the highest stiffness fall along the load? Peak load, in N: 176.0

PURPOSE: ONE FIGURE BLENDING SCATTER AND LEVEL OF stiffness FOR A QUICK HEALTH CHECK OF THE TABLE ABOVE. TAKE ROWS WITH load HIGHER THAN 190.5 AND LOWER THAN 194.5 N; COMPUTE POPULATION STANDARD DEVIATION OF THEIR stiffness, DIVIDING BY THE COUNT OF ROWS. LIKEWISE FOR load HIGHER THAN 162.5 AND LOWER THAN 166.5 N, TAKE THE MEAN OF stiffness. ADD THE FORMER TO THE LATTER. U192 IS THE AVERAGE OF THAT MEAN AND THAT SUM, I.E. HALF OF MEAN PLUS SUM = 22.4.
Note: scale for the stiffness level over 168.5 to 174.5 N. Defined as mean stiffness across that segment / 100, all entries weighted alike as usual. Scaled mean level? 0.210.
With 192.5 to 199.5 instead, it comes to 0.206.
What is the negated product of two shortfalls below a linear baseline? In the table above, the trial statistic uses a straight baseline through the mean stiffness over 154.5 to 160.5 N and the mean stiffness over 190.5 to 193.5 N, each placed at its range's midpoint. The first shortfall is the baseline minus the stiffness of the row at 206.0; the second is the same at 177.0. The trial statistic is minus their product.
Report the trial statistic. 7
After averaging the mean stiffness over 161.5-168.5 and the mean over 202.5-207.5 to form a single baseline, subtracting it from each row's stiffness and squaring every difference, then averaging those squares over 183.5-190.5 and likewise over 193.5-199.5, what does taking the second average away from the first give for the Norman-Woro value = -1.5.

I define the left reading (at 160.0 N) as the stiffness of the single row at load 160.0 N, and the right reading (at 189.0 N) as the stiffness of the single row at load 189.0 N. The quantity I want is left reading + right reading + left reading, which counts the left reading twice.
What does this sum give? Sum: 71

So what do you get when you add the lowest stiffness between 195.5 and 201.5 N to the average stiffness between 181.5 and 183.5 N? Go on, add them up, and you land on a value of 41.1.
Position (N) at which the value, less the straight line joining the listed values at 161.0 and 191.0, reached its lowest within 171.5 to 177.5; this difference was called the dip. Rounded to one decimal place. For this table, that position 173.0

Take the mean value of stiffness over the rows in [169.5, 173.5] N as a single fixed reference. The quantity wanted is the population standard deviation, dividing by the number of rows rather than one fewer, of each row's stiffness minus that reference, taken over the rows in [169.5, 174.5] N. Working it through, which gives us 0.5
